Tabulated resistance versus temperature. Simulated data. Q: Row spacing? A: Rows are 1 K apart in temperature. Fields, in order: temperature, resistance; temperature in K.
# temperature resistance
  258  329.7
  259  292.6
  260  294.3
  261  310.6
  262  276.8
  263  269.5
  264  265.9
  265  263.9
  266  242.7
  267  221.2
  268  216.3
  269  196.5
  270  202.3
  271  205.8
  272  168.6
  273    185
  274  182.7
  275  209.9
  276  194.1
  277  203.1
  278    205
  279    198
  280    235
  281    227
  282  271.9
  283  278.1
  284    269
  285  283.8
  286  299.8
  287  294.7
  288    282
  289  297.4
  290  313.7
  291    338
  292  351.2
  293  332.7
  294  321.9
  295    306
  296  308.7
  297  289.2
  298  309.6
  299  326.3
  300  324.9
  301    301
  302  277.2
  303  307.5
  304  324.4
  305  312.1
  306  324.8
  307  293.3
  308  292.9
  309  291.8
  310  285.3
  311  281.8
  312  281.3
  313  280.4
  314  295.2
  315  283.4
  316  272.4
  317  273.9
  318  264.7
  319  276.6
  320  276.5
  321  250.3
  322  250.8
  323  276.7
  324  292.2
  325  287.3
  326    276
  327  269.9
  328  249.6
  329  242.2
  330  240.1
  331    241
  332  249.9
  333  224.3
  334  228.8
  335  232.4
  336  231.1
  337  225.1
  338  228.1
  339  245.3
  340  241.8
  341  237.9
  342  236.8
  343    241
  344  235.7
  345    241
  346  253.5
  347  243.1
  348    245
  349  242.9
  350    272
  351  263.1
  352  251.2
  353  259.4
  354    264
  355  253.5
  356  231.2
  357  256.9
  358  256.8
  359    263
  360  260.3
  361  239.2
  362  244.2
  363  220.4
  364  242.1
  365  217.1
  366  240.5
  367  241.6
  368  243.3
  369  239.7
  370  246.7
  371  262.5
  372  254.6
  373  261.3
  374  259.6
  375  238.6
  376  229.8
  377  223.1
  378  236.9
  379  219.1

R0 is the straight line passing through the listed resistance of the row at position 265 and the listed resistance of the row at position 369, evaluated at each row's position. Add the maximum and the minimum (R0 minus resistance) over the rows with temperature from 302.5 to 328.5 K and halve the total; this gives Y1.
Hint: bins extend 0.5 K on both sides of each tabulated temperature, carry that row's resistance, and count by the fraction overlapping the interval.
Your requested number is -35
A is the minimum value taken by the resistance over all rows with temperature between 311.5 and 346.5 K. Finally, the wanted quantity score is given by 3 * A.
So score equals 673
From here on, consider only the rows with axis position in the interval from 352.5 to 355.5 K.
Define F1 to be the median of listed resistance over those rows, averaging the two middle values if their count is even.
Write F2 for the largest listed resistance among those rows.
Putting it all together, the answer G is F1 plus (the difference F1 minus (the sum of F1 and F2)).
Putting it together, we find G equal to -5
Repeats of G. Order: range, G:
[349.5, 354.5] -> -9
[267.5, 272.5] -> -14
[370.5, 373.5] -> -1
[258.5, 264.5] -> -26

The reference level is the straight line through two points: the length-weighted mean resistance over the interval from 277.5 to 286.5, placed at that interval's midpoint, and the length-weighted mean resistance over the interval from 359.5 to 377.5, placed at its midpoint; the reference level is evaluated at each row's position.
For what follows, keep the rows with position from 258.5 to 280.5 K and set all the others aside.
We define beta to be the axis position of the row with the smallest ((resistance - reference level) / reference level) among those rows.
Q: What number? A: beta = 272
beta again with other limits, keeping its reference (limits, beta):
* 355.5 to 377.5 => 365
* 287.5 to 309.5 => 302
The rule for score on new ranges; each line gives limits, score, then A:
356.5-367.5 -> 651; 217.1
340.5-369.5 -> 651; 217.1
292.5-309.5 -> 832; 277.2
